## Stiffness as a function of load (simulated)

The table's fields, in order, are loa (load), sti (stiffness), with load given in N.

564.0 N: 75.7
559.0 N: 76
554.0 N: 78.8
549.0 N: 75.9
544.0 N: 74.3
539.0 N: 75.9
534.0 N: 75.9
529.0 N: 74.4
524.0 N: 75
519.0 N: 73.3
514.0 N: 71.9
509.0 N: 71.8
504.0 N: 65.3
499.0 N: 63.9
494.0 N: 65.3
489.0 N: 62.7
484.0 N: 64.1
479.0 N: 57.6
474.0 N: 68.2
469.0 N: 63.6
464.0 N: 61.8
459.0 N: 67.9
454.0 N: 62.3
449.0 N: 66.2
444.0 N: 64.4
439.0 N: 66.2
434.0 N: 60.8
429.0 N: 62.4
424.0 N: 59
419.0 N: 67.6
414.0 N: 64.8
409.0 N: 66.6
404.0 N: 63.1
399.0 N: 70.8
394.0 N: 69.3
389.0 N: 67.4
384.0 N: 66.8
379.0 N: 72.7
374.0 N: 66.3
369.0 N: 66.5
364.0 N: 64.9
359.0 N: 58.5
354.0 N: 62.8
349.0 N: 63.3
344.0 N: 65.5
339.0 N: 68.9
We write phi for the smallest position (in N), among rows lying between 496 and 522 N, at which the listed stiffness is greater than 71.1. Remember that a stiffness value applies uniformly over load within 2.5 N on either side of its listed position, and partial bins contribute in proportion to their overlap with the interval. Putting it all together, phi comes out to 509.0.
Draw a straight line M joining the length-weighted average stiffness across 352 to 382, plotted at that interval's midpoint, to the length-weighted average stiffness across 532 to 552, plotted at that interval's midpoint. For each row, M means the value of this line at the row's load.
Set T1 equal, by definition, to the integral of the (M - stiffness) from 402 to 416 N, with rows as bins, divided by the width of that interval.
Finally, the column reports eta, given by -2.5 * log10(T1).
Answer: -1.2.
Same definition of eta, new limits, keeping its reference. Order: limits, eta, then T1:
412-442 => -1.8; 5.4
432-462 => -1.8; 5.4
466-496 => -2.3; 8.5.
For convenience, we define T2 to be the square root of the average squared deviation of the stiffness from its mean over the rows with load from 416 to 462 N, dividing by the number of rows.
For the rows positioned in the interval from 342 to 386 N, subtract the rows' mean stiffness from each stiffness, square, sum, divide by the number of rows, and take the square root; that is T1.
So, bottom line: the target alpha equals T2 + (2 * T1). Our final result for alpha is 10.1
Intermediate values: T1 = 3.6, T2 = 3.0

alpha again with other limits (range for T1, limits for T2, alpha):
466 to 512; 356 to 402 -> 11.1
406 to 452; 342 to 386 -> 9.1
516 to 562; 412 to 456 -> 5.6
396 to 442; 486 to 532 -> 11.5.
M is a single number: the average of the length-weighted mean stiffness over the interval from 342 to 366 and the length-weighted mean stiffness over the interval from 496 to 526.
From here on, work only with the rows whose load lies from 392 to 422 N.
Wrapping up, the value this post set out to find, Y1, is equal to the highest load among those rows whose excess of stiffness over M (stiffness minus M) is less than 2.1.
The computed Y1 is 419.0 N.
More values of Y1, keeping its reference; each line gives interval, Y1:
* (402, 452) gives 449.0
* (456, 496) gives 494.0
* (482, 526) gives 504.0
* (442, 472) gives 469.0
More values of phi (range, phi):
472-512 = 509.0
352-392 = 379.0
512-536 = 514.0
